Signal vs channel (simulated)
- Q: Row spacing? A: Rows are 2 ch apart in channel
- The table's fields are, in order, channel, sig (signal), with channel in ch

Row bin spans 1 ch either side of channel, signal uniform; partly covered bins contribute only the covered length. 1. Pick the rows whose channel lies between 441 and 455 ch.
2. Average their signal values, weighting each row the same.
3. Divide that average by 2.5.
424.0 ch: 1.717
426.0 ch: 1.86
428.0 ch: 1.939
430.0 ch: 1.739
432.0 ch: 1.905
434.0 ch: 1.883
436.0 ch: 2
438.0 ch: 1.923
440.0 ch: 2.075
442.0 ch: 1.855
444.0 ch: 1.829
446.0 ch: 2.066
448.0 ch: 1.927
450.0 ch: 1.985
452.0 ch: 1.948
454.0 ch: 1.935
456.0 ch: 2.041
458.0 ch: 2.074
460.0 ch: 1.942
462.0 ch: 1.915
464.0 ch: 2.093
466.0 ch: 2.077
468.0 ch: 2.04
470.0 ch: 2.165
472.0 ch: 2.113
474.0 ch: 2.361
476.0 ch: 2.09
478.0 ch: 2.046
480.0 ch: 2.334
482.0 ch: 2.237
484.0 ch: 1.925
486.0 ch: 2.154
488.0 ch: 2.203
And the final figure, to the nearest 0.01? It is 0.77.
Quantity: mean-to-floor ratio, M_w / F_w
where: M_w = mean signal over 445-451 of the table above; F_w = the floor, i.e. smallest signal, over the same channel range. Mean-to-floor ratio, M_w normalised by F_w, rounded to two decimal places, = 1.03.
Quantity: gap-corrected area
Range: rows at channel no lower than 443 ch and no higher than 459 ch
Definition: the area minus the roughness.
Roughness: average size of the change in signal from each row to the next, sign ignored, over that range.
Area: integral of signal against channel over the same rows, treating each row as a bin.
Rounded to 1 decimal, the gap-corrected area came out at 31.5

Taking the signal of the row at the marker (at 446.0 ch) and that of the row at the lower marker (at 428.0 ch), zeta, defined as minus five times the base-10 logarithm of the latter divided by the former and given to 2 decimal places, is 0.14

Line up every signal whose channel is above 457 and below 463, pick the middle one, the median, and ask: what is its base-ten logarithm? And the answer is 0.288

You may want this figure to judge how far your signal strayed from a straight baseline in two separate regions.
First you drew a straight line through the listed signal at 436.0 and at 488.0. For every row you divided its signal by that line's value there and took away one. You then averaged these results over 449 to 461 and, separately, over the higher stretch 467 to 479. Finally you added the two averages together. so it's -0.05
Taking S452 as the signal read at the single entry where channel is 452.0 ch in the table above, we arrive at 1.948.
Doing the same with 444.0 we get 1.829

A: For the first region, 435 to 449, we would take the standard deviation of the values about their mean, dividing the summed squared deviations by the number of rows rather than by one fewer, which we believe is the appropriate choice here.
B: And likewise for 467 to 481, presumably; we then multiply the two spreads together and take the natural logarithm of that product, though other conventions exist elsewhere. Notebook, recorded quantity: -4.51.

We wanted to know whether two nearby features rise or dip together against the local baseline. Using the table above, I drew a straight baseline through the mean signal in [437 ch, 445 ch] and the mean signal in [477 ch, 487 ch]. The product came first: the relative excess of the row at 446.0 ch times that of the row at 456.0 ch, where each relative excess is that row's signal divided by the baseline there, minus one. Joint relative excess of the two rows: 0.0012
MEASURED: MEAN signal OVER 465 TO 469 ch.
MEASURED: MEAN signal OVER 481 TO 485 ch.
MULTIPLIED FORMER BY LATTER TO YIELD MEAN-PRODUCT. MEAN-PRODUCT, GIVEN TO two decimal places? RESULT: 4.28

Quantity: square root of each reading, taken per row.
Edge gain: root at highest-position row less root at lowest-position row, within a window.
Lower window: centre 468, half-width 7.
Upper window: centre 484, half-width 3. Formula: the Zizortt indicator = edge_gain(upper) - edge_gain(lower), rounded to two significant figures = -0.18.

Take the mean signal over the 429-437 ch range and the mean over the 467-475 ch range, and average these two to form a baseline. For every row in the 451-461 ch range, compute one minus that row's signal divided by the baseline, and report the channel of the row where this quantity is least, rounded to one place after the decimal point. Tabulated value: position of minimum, 458.0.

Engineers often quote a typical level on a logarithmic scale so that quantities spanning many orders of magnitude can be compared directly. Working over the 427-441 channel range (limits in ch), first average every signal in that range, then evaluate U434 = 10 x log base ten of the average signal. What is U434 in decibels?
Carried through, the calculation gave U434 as 2.8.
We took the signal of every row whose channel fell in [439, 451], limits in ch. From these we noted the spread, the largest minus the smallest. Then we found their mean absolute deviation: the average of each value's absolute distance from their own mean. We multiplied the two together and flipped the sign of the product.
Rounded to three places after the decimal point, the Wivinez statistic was -0.021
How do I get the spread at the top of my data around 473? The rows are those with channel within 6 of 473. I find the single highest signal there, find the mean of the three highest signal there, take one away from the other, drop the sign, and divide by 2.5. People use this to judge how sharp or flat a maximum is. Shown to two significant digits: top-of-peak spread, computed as 0.059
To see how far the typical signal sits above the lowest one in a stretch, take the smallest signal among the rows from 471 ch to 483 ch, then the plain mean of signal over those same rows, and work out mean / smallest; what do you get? 1.07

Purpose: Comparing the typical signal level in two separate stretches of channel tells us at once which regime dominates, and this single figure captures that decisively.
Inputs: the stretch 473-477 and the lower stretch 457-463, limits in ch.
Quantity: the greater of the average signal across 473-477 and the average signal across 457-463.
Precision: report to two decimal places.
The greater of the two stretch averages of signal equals 2.23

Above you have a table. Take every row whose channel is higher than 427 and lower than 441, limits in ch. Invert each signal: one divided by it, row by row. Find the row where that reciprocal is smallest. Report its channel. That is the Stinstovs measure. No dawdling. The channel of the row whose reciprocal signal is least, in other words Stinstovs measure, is 440.0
